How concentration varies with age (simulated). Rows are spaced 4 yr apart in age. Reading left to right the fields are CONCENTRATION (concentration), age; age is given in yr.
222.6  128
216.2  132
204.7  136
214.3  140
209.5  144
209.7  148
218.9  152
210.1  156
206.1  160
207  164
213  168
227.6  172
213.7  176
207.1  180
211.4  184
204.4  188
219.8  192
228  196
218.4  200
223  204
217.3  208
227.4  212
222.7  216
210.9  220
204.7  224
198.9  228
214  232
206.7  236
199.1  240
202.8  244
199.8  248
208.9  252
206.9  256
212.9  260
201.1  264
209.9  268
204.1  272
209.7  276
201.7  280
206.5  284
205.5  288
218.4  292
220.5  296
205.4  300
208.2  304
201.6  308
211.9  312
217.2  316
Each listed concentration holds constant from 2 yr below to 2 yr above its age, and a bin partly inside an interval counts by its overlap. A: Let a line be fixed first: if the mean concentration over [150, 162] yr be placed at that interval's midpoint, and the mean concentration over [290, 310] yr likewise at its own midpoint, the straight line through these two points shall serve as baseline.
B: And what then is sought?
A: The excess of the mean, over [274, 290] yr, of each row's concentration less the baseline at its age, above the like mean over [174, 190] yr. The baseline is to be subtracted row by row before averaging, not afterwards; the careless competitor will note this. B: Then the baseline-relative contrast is -2.7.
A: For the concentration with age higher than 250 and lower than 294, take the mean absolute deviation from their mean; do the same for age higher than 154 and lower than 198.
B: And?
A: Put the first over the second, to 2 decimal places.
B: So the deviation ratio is 0.59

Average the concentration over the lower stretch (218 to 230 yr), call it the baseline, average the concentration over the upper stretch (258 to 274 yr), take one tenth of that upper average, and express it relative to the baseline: 0.101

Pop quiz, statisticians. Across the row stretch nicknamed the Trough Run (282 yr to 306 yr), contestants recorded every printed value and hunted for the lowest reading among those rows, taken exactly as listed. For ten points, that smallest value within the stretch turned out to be 205.4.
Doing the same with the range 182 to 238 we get 198.9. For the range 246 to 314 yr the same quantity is 199.8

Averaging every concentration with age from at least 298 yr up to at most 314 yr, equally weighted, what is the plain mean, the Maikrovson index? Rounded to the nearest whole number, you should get 207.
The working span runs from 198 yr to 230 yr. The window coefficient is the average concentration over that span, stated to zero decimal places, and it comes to 215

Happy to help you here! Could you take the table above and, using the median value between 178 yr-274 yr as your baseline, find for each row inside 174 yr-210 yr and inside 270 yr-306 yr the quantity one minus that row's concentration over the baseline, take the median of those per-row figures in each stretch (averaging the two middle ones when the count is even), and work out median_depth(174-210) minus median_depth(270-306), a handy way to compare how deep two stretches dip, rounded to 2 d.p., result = -0.05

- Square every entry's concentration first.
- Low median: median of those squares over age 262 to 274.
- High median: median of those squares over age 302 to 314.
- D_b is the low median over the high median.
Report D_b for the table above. 0.96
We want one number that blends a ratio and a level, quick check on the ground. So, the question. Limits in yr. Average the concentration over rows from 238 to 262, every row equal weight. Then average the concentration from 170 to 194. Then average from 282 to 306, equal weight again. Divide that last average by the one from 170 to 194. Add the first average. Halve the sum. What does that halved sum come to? 103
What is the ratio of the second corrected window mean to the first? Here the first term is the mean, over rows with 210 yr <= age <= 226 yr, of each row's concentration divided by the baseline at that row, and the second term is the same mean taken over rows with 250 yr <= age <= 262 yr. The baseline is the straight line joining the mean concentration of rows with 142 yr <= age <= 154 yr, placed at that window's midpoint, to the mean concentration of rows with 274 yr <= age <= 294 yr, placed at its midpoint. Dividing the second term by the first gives 0.97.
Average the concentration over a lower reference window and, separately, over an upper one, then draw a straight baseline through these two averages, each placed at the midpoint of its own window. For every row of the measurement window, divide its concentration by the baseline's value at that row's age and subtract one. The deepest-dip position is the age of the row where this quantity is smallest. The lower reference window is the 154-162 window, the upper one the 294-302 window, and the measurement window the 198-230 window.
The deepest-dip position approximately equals 228 yr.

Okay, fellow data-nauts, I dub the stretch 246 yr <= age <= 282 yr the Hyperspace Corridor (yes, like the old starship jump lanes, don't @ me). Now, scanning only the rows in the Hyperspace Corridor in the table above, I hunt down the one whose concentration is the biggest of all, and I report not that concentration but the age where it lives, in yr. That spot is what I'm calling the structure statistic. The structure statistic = 260 yr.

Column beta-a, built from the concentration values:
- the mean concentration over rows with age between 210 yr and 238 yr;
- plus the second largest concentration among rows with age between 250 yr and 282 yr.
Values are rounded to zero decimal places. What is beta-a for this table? 422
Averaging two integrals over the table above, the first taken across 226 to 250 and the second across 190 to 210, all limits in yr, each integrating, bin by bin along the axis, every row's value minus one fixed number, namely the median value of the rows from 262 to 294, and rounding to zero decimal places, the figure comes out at 124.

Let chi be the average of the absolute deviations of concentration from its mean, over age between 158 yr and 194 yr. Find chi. 5.6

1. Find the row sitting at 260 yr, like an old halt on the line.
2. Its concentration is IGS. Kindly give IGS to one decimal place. 212.9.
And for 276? 209.7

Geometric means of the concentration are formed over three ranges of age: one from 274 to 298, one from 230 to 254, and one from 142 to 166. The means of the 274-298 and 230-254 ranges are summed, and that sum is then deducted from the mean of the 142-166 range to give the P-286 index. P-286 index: -205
